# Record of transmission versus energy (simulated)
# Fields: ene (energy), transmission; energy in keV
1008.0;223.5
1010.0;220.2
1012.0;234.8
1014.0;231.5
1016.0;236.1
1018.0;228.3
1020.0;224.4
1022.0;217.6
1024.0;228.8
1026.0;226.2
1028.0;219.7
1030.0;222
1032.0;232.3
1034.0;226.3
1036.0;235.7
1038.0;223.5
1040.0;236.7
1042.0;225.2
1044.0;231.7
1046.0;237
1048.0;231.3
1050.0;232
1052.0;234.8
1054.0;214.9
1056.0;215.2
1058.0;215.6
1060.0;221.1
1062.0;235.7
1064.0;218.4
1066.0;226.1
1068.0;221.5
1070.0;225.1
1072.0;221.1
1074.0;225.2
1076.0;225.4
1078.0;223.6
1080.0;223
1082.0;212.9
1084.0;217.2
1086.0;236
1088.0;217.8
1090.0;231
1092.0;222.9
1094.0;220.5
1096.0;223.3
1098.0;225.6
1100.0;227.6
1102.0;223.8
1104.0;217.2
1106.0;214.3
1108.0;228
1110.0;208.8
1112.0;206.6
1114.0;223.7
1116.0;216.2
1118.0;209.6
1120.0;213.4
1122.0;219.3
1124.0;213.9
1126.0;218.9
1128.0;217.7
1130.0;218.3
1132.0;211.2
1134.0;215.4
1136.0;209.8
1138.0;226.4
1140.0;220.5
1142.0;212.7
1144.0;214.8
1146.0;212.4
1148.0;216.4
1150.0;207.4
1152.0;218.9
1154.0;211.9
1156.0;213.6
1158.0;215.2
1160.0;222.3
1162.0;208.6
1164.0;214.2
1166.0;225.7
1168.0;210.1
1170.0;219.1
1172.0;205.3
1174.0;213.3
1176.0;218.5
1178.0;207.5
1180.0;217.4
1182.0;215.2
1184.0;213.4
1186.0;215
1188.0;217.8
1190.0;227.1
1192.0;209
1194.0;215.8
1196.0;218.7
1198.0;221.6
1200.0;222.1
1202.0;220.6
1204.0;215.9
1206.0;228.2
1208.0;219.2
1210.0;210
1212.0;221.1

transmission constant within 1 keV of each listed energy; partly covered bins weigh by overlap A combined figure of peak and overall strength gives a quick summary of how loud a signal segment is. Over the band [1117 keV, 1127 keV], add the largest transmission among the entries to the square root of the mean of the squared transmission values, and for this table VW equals 434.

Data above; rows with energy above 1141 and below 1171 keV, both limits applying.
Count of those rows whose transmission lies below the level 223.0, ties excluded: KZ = 14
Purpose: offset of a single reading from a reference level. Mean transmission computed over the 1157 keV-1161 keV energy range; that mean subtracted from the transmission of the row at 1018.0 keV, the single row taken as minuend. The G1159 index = 10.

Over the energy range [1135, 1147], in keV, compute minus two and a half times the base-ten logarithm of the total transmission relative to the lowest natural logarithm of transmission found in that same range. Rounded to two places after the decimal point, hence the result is -5.96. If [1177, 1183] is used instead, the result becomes -5.20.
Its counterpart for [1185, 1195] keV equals -5.77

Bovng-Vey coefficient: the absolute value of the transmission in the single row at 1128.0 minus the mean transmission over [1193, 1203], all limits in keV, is 2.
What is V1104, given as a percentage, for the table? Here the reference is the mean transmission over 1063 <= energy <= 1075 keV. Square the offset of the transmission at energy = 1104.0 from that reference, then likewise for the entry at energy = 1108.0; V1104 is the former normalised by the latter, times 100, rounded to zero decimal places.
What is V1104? 125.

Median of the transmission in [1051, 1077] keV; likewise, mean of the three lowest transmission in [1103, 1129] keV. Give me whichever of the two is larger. 221.5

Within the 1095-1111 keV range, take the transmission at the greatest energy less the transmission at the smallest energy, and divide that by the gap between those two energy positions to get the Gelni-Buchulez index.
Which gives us -1.04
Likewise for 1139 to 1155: -0.61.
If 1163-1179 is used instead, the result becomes -0.48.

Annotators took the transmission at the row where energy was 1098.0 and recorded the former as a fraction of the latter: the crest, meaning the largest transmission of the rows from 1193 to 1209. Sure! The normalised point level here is 0.989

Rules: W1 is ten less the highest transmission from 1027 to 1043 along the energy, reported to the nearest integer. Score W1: -227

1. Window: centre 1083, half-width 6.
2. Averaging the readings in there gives 222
